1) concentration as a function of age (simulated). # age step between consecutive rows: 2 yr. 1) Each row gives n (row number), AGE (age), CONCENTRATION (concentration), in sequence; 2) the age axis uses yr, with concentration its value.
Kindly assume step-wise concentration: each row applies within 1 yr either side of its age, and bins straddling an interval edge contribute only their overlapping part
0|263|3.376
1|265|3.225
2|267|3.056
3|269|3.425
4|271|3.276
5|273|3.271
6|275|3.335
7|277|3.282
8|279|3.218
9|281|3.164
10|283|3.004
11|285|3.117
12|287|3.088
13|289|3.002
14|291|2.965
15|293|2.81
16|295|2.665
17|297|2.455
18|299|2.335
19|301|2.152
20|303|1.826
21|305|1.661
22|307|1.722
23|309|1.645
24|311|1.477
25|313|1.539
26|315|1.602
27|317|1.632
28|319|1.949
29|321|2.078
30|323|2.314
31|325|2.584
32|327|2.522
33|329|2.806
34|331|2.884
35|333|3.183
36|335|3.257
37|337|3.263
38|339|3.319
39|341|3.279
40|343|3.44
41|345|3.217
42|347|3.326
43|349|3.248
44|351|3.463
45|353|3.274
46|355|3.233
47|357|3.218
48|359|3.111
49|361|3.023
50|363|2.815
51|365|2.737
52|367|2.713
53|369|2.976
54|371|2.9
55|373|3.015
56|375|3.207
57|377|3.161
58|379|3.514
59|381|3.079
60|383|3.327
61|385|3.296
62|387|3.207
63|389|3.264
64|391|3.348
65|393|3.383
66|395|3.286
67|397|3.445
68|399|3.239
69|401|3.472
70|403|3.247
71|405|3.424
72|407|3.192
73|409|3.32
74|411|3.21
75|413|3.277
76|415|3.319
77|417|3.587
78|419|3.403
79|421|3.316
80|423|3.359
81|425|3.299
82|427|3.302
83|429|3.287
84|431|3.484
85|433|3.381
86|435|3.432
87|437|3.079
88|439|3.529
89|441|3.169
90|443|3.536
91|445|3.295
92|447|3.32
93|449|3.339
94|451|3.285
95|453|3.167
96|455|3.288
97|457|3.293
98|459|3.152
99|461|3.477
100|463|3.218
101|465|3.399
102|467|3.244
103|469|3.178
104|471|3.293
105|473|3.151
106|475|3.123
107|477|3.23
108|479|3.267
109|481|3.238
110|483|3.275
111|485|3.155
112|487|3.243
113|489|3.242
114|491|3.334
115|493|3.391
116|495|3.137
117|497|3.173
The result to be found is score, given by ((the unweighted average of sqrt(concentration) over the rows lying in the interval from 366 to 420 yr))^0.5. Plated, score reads 1.343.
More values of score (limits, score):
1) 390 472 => 1.350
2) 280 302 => 1.292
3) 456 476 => 1.343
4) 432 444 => 1.353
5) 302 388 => 1.285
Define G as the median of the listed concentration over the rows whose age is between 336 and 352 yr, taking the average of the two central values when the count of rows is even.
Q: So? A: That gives 3.30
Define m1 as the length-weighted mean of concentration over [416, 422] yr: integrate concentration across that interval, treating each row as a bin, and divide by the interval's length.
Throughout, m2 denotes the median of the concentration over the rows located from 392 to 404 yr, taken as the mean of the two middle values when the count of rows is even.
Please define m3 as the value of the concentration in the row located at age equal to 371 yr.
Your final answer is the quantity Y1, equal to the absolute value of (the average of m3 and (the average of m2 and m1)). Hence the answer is 3.14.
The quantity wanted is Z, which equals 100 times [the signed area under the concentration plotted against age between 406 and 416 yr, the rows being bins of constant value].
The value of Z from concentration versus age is 3264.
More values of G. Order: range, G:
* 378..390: 3.28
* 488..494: 3.33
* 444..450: 3.32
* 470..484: 3.24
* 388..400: 3.32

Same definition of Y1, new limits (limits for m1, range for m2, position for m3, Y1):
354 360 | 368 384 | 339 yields 3.24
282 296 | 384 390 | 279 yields 3.16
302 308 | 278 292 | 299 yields 2.37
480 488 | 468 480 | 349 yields 3.23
